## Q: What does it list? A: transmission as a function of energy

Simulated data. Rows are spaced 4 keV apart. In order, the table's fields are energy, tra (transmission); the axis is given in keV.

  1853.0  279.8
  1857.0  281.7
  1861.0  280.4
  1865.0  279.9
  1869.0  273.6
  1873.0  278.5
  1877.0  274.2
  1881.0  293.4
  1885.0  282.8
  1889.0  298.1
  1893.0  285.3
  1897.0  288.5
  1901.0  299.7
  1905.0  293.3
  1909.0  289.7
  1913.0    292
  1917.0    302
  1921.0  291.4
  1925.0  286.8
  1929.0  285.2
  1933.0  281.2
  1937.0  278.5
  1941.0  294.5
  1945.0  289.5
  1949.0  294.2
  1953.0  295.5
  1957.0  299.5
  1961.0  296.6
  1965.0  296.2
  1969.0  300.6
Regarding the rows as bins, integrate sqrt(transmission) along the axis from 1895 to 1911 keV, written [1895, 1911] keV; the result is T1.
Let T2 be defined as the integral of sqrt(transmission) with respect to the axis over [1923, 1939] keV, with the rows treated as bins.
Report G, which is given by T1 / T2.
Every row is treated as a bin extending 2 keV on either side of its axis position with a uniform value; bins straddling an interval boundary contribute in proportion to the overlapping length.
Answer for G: 1.02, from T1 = 274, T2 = 269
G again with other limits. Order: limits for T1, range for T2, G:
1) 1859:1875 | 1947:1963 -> 0.97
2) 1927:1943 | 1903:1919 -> 0.98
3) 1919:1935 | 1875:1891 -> 1.00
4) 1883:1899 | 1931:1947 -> 1.00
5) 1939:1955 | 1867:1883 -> 1.02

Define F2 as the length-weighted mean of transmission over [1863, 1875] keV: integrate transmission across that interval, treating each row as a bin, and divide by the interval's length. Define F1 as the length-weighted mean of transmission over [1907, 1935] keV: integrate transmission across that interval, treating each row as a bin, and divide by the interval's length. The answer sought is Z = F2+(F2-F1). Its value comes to 265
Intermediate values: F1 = 289.8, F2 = 277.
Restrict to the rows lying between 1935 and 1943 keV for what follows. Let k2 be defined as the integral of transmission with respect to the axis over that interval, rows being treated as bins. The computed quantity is 2292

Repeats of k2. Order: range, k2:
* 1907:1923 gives 4700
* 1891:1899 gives 2295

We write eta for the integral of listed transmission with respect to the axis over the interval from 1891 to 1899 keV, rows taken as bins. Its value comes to 2295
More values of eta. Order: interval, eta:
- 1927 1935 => 2266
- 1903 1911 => 2332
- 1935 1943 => 2292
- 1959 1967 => 2371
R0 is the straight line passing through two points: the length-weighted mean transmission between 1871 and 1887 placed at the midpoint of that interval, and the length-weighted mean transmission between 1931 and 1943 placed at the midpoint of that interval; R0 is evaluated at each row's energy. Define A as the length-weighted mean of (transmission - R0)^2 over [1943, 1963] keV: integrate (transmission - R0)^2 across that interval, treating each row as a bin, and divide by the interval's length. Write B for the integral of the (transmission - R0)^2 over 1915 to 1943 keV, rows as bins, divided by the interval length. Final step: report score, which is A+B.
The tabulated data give 178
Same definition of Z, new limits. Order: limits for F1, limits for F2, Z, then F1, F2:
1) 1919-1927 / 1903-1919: 299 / 289.1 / 294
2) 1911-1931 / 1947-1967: 301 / 291.5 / 296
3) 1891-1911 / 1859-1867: 269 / 291.3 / 280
